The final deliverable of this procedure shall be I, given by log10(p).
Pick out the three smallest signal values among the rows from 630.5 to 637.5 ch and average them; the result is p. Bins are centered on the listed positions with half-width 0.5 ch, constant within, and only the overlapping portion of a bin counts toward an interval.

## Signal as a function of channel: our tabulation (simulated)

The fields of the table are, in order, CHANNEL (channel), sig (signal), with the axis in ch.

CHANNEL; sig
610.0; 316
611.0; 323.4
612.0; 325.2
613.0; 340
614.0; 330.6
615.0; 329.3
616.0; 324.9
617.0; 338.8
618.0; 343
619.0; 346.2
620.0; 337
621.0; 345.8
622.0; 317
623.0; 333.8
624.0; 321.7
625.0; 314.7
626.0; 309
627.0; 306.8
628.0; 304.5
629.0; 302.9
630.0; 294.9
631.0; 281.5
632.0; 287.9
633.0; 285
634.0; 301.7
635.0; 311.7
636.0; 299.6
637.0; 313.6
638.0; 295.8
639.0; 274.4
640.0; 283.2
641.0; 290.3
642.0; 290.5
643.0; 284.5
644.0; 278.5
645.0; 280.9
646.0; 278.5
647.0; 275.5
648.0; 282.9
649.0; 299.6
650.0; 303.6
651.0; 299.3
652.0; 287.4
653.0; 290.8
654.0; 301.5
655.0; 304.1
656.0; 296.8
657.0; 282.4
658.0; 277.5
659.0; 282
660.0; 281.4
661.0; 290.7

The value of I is 2.45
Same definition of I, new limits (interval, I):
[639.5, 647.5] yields 2.44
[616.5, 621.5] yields 2.53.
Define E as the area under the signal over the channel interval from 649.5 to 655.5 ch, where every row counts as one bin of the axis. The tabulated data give 1787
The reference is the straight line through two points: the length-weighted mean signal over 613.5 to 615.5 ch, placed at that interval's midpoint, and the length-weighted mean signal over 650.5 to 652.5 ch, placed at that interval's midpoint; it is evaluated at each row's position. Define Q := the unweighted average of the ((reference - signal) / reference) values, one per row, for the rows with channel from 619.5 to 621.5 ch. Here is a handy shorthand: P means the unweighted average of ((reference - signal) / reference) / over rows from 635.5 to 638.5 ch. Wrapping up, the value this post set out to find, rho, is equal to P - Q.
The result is 0.07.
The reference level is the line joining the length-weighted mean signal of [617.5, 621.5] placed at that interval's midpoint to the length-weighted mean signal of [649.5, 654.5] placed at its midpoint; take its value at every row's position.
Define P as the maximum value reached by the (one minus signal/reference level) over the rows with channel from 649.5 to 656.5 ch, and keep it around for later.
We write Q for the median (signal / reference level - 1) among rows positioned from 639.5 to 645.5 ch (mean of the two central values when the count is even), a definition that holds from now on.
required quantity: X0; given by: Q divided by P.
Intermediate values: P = 0.03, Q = -0.08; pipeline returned -2.7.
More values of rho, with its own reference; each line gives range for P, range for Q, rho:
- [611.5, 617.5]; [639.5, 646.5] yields -0.06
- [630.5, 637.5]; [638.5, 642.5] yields -0.02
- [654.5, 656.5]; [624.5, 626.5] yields -0.06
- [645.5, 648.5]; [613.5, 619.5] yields 0.09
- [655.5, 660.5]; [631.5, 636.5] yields -0.03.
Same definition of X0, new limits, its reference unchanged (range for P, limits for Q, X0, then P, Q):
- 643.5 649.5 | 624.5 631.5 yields -0.8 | 0.10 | -0.08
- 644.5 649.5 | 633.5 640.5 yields -0.7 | 0.09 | -0.06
